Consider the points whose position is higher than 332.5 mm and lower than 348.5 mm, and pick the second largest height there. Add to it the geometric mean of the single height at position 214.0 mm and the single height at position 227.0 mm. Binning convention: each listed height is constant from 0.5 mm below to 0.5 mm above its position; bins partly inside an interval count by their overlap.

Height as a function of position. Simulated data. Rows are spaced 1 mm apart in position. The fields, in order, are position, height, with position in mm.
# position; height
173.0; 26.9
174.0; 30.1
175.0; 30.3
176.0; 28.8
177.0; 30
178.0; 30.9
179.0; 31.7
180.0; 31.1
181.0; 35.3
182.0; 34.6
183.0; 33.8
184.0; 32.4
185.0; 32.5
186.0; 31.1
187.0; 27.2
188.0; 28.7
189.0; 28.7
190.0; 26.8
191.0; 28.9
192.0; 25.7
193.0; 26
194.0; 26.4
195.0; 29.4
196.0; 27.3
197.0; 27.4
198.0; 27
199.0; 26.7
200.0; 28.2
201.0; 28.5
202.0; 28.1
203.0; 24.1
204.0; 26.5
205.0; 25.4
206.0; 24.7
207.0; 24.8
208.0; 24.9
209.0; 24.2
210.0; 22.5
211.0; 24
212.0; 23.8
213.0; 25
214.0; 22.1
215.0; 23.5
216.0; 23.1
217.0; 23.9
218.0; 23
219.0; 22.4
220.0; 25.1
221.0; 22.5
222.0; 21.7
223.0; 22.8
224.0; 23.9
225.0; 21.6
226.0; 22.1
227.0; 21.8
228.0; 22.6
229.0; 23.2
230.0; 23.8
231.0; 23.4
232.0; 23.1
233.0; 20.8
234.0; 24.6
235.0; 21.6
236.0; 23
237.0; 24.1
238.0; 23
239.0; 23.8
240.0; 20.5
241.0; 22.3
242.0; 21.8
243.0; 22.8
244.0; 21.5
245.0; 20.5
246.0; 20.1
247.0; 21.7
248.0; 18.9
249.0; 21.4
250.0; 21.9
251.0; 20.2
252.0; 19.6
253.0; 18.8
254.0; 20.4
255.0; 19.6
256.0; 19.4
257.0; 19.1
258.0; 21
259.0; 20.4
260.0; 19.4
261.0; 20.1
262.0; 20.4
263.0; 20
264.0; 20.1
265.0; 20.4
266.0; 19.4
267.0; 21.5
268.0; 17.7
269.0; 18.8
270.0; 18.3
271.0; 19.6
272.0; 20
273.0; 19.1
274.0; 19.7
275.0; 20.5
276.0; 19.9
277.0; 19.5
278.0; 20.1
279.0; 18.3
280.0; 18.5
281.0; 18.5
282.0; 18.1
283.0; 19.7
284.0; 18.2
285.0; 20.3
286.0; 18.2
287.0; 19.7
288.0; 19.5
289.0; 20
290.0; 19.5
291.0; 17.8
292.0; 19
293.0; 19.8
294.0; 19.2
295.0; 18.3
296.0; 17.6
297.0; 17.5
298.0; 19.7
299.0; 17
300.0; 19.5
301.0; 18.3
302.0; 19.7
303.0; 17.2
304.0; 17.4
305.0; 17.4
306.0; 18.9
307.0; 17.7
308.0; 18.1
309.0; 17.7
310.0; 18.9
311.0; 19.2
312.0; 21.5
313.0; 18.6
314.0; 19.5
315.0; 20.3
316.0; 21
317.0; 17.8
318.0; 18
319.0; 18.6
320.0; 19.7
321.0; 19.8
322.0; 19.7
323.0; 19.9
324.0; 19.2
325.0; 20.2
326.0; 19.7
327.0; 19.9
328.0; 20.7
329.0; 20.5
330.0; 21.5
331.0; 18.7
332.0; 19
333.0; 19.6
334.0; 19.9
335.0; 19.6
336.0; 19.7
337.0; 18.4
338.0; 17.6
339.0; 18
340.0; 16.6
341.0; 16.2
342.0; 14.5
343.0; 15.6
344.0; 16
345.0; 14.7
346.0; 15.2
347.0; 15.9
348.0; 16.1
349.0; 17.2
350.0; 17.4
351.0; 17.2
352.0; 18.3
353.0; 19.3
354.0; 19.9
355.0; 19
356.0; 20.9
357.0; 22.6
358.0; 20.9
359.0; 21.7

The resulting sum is 42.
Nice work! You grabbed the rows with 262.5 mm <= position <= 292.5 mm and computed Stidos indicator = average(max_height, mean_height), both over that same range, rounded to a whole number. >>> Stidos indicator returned 20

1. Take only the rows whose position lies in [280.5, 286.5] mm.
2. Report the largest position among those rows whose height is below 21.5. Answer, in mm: 286.0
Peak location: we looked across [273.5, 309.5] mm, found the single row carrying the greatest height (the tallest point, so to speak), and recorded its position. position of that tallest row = 275.0 mm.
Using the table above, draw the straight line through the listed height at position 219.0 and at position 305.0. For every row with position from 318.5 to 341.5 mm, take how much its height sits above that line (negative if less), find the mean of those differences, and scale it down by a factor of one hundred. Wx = 0.033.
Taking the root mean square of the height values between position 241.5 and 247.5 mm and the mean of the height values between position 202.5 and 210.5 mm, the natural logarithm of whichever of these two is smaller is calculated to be 3.06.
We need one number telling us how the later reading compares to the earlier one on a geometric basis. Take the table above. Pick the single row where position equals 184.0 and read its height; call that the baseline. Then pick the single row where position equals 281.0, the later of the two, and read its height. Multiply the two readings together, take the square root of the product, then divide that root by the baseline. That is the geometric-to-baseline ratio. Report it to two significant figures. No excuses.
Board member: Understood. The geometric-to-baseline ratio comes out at 0.76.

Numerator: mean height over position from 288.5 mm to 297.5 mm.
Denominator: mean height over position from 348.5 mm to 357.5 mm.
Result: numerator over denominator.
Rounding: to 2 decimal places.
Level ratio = 0.98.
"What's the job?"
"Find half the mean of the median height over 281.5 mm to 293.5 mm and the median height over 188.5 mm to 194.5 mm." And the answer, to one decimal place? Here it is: 11.5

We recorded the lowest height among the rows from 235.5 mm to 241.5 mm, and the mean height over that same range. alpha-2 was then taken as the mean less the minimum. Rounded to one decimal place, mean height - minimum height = 2.3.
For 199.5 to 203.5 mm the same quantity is 3.1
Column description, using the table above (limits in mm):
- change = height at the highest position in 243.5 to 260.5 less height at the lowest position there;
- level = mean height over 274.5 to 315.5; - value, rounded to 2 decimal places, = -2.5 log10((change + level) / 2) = -2.31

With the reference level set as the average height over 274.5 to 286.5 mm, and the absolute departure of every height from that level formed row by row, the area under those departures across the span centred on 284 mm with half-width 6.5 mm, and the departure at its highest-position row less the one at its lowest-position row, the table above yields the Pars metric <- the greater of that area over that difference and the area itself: 10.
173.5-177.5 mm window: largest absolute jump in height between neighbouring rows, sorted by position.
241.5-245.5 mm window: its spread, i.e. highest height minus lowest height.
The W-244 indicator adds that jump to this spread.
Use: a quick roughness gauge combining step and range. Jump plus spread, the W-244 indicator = 3.8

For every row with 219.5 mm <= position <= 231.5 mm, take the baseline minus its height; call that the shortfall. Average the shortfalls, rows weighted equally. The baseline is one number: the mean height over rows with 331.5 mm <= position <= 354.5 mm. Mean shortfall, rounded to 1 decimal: -5.4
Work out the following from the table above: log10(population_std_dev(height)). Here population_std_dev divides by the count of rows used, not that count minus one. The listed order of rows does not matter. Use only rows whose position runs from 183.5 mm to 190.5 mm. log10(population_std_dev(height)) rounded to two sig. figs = 0.34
